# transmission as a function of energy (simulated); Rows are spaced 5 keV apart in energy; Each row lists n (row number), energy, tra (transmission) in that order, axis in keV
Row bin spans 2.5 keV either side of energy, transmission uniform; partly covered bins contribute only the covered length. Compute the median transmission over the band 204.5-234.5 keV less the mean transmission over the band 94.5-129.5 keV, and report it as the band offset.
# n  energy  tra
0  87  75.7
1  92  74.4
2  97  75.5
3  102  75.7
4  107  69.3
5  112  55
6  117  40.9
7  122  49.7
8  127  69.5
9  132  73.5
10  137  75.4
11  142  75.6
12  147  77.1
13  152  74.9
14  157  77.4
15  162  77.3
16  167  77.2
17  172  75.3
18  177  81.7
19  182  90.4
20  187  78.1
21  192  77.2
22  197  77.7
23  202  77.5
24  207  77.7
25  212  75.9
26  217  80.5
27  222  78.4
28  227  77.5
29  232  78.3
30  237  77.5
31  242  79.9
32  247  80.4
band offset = 15.8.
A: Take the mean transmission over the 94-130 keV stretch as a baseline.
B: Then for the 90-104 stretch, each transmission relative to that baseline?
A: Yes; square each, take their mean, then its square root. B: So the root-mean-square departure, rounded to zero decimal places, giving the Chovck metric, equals 13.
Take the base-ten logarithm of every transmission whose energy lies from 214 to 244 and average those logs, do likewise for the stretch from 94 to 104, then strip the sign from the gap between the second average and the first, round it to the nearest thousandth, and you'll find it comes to 0.017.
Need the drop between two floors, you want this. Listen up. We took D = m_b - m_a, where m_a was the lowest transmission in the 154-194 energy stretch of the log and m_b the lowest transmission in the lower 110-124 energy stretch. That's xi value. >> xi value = -34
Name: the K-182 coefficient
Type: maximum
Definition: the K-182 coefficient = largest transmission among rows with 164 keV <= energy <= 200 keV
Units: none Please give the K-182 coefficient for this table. 90.4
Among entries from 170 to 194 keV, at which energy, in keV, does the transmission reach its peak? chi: 182 keV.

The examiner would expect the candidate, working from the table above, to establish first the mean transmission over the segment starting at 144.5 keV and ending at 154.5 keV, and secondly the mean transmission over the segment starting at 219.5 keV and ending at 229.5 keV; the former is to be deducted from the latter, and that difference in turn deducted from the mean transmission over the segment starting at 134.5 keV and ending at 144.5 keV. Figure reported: 74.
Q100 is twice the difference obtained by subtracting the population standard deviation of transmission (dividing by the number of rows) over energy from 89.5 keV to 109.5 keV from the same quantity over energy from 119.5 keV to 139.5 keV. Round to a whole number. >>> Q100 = 15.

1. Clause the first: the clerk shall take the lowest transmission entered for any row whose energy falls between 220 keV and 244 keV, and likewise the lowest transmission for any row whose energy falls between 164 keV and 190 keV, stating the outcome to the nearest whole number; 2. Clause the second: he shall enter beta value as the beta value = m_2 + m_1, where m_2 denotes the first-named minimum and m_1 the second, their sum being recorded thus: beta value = 153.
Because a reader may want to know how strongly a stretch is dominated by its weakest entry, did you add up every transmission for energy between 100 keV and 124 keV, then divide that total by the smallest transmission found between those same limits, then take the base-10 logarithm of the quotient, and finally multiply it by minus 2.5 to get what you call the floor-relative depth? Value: -2.13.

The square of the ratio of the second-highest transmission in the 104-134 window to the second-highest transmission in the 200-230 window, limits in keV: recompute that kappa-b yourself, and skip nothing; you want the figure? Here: 0.79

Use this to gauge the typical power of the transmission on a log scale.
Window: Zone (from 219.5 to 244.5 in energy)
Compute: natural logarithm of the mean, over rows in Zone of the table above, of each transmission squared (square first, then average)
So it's 8.72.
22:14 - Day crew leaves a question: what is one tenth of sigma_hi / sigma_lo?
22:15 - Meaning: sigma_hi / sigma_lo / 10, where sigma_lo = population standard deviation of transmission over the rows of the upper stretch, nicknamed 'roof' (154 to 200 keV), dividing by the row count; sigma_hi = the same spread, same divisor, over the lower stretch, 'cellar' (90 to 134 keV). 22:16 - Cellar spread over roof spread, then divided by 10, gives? 0.3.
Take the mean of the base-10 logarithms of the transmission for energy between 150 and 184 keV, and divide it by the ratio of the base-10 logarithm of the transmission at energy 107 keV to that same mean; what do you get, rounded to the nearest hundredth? 1.96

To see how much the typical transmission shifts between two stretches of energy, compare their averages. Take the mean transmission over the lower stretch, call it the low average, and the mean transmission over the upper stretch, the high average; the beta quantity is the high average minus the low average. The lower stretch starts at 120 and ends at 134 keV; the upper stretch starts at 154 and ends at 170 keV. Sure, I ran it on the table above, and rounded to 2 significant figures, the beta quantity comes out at 13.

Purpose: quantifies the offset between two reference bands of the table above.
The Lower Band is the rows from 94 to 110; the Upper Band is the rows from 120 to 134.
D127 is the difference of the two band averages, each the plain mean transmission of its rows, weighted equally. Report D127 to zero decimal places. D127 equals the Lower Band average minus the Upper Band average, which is 9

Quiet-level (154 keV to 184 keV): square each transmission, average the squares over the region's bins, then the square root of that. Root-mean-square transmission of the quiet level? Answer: 80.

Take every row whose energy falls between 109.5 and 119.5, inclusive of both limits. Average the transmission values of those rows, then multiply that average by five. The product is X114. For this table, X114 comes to 240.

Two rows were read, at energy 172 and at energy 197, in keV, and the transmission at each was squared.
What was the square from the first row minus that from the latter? -367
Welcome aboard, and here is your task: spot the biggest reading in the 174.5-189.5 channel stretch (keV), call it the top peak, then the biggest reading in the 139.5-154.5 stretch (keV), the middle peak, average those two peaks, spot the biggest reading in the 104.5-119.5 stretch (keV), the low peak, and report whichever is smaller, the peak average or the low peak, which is 69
